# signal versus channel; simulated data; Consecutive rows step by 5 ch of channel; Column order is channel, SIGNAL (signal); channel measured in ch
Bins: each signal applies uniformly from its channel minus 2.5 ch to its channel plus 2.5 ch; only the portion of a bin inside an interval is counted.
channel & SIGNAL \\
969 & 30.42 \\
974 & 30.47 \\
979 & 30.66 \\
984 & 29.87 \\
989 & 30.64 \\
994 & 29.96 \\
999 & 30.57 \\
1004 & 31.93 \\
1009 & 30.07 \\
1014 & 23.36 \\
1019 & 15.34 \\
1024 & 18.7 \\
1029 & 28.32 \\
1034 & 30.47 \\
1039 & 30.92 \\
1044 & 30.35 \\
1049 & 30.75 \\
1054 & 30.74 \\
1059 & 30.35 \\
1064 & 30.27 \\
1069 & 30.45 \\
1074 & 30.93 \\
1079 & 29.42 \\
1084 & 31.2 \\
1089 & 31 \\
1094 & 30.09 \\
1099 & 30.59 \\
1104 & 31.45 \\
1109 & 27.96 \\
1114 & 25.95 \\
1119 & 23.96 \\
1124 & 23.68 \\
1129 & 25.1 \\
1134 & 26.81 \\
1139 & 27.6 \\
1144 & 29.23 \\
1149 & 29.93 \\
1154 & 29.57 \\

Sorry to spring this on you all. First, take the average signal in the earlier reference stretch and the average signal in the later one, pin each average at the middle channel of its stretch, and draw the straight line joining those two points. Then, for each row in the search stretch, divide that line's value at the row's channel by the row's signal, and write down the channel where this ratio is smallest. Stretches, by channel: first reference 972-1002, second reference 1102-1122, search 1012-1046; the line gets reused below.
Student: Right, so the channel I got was 1039 ch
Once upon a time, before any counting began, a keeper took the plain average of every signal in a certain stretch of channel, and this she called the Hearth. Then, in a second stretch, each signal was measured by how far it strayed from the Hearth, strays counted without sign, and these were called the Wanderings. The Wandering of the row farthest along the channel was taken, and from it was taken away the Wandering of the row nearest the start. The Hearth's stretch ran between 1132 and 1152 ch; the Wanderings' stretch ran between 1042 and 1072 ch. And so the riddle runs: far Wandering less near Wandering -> 0.1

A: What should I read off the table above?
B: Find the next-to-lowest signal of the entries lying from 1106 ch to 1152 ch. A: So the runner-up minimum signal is 23.96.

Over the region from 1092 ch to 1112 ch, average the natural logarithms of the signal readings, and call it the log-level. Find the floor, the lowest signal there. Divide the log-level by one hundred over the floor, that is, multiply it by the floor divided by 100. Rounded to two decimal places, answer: 0.95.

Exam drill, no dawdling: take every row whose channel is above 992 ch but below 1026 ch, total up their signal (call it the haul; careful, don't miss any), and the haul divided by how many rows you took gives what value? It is 25.7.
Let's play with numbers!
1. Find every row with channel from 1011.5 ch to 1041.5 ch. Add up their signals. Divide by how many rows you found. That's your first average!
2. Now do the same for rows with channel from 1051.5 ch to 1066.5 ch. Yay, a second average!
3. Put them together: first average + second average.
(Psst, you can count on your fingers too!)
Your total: 55.0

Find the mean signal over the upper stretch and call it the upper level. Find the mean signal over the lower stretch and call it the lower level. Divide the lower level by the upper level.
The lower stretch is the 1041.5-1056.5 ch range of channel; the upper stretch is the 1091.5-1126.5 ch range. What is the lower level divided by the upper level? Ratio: 1.11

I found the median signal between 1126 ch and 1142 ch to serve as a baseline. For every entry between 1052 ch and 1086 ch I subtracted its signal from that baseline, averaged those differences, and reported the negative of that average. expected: 3.7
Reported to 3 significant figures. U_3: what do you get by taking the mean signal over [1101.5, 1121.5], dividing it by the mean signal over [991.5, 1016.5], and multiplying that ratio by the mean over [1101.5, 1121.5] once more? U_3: 25.6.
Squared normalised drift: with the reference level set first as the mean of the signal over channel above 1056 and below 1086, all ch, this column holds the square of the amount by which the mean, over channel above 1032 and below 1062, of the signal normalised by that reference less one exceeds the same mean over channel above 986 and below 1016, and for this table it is 0.001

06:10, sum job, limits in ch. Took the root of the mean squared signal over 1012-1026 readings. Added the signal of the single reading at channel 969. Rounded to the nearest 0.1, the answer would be 49.8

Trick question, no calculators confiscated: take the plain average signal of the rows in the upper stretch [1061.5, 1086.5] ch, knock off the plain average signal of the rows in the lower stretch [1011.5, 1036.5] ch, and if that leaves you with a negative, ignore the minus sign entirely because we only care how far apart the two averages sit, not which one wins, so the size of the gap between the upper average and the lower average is 7.2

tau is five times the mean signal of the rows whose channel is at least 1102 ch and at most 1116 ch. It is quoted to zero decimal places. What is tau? 142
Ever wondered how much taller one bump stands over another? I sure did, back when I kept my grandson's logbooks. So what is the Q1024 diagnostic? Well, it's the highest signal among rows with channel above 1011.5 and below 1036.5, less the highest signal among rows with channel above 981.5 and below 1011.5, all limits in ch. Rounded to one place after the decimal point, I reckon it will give -1.5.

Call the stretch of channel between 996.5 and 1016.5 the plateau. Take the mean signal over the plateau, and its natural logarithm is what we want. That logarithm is 3.37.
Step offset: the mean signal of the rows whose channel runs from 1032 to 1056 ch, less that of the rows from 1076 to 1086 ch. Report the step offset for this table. 0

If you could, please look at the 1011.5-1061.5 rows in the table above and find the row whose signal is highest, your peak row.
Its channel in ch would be 1039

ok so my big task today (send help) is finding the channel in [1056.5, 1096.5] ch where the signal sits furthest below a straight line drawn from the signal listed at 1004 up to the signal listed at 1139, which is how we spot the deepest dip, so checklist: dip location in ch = 1079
